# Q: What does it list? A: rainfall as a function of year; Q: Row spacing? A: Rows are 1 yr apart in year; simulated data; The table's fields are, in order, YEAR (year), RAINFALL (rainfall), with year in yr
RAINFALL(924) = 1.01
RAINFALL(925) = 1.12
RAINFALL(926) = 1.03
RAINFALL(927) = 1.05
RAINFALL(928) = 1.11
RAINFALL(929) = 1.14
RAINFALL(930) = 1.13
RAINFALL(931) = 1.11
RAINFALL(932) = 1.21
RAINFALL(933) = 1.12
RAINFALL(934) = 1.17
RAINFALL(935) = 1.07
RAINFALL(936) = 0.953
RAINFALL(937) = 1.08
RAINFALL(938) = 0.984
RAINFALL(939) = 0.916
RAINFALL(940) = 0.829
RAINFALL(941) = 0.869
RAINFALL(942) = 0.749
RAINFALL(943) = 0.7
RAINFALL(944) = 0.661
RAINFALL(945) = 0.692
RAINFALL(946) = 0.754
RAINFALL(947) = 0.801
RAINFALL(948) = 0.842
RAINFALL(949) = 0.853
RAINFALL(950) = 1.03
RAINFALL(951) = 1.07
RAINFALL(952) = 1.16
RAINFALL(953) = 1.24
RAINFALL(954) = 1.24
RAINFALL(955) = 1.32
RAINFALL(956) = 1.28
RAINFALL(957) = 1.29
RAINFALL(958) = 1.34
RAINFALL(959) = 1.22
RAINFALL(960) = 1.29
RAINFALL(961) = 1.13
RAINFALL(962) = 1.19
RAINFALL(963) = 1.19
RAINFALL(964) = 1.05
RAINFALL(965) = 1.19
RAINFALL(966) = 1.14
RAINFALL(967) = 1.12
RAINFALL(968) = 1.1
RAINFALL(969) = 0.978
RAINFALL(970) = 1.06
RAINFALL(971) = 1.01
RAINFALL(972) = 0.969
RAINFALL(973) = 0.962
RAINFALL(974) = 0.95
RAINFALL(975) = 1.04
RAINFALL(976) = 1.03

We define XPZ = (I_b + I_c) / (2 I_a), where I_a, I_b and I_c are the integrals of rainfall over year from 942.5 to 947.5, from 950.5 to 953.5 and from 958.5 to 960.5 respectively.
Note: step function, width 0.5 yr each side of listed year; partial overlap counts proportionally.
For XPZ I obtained 0.8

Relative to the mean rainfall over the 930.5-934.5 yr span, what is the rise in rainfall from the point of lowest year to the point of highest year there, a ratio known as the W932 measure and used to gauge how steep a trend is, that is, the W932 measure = 0.05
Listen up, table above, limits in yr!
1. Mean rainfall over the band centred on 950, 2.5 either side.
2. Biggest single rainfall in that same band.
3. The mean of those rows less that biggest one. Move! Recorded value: -0.17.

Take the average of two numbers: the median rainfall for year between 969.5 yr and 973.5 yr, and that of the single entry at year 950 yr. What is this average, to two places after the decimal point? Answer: 1.01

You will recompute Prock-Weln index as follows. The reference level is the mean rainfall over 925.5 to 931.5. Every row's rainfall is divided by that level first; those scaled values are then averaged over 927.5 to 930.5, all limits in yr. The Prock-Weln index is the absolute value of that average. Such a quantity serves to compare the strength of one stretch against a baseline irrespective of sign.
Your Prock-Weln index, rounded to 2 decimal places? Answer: 1.03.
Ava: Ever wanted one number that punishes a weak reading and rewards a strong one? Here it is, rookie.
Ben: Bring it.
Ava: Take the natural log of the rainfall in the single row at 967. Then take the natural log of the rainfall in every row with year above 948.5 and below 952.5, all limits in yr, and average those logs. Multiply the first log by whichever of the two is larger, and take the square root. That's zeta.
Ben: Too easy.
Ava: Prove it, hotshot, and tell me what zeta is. 0.11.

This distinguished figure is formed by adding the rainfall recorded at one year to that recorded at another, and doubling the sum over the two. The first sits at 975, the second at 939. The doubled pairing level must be 3.9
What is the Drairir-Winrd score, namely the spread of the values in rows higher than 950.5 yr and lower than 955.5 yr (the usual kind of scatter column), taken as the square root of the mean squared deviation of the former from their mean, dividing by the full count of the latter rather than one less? 0.08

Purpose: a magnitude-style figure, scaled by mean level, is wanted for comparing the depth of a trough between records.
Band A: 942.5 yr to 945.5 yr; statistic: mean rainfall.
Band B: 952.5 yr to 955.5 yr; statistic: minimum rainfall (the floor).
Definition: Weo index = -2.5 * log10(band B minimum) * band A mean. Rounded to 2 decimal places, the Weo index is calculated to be -0.16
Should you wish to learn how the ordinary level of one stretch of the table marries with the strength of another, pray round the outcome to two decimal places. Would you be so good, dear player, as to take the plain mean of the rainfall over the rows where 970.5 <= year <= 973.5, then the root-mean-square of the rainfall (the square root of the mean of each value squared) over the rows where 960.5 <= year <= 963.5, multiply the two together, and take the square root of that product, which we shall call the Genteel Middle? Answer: 1.07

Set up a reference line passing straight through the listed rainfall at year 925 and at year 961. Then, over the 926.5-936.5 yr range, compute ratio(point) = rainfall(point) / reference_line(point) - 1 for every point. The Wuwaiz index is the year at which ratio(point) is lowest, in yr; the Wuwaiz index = 936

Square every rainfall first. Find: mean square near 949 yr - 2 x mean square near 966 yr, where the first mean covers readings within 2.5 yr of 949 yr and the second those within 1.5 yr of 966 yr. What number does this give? -1.8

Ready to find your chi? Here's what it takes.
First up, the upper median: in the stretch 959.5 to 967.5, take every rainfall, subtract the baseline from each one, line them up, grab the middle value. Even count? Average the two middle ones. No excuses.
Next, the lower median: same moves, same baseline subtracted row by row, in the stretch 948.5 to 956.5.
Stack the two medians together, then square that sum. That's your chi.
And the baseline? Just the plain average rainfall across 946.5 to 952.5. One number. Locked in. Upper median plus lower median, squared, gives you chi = 0.199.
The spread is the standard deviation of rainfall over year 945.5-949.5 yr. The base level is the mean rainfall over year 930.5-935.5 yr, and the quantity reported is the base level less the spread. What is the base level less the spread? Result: 1.1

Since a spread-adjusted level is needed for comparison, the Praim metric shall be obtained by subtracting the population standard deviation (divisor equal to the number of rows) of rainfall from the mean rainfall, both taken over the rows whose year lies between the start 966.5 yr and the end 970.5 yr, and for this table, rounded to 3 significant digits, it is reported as 1.01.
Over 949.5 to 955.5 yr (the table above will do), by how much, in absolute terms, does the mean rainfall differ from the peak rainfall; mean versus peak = 0.14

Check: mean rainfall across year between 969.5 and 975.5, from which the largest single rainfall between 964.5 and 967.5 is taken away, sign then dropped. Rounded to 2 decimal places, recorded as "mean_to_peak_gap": 0.19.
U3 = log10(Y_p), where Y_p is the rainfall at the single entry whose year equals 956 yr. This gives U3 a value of 0.11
